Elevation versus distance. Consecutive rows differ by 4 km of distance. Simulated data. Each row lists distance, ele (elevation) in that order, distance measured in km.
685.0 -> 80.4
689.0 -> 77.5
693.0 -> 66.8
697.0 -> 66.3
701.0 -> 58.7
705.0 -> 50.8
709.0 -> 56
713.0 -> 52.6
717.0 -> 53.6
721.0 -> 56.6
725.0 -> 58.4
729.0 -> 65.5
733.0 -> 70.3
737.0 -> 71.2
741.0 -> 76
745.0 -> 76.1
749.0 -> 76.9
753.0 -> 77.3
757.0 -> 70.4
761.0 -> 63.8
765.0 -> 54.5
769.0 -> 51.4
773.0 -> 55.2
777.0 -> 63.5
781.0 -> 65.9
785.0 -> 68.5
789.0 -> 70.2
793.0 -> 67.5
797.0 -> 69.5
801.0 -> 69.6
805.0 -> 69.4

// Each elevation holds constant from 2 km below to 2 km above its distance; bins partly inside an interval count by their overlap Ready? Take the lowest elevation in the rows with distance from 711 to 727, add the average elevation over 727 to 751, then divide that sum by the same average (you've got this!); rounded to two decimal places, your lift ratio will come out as 1.72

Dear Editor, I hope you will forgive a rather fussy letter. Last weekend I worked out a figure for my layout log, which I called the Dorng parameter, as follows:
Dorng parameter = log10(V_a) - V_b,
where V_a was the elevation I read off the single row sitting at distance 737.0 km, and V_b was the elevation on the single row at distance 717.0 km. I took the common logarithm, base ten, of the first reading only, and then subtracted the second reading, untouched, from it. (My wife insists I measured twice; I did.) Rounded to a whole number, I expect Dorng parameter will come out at -52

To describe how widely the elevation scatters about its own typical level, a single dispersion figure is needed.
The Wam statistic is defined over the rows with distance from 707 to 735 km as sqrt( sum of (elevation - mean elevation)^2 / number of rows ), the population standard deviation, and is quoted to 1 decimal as 6.0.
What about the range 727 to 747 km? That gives 4.0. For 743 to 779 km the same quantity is 9.7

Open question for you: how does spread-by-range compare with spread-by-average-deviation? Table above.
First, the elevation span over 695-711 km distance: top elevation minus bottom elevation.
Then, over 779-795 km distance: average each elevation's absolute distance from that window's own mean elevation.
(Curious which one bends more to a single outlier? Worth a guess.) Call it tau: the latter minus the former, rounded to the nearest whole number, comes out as -14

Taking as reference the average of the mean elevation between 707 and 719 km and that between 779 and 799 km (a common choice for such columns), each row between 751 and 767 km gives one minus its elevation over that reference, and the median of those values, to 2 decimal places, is -0.10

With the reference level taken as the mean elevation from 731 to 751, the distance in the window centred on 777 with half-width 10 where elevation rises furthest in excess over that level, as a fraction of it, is 785.0 km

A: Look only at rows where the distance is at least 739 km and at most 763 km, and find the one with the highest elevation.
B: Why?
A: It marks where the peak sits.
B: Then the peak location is 753.0 km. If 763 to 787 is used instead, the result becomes 785.0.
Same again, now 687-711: 689.0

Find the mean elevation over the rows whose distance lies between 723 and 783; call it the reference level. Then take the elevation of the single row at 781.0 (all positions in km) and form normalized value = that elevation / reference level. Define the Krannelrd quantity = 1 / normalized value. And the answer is 1.01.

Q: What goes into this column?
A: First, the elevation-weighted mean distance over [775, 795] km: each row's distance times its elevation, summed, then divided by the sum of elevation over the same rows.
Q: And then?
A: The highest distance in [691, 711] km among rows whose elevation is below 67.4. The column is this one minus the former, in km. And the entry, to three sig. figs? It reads -76.1 km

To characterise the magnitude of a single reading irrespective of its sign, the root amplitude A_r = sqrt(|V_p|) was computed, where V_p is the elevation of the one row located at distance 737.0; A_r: 8.44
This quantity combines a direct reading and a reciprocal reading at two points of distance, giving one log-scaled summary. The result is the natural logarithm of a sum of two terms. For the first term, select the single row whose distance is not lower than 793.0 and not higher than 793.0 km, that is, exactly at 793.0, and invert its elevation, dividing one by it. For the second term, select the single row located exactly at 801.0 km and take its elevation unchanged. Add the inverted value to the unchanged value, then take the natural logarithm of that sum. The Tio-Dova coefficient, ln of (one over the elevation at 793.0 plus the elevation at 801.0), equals 4.24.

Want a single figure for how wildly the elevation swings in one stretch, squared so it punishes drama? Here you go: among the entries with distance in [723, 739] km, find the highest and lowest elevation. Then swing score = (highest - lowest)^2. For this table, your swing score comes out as 164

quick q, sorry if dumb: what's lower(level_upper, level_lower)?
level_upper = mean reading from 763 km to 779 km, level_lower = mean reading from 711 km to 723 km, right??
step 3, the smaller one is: 54.3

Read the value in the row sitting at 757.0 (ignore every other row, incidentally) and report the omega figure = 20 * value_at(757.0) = 1408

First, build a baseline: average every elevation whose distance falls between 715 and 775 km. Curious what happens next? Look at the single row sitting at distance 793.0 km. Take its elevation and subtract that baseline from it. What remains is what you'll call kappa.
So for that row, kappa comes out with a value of 2.4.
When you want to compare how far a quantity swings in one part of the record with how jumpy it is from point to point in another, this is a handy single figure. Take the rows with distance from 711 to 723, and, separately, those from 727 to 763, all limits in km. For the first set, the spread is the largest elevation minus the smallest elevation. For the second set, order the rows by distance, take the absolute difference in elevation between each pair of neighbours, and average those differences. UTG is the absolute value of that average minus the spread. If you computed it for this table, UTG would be 1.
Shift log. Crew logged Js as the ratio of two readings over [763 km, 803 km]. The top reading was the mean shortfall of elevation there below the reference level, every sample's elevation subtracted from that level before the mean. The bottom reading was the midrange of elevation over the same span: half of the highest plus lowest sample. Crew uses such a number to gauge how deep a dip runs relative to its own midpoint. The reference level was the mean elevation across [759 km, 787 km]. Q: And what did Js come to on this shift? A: -0.05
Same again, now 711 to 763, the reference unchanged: -0.10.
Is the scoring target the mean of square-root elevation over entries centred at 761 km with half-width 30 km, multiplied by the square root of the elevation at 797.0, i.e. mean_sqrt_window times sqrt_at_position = 68.3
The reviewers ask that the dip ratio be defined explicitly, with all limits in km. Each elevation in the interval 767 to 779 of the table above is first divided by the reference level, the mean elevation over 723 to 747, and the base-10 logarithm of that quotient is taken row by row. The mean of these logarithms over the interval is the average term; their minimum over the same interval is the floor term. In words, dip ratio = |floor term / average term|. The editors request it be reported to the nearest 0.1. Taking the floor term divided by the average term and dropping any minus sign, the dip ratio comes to 1.5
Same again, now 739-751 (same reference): 1.0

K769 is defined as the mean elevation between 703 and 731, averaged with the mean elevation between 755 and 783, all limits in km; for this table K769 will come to 58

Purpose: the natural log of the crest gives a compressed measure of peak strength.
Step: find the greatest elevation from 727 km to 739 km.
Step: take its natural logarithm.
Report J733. 4.27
